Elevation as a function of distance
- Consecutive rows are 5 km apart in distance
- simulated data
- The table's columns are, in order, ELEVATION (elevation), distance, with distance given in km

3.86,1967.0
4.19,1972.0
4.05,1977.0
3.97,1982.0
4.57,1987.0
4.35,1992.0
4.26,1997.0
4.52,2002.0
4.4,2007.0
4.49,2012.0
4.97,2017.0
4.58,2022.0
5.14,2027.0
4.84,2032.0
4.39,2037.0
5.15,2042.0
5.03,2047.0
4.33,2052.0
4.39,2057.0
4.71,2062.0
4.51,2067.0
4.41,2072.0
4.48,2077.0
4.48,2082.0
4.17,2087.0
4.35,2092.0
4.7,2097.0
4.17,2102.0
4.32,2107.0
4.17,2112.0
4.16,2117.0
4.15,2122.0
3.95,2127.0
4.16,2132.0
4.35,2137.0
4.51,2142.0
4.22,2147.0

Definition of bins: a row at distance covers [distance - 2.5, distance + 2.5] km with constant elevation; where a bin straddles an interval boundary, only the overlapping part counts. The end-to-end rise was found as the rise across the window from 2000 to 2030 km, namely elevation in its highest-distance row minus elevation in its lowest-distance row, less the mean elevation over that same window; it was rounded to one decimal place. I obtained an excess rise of -4.1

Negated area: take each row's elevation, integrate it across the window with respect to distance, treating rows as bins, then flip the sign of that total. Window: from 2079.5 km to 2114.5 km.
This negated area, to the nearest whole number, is -152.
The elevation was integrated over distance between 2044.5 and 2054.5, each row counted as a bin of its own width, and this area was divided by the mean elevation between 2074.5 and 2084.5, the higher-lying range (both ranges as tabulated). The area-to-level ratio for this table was 10.45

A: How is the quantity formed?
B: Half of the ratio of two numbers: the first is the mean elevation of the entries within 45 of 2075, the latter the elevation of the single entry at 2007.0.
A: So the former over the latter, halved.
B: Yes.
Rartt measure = 0.51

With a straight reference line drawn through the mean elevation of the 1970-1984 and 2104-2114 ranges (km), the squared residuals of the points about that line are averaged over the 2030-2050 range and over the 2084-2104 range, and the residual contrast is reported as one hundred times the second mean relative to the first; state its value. 11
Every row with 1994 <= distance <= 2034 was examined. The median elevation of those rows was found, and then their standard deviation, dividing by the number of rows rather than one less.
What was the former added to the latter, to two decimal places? 4.83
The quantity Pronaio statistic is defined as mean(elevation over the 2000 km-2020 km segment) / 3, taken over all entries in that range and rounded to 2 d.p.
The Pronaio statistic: 1.53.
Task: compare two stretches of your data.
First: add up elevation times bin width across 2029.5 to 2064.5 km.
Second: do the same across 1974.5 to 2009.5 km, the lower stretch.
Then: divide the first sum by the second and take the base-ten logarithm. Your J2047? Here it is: 0.04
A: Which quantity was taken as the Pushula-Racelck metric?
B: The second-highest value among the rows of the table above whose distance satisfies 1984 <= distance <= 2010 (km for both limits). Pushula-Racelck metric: 4.52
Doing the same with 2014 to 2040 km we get 4.97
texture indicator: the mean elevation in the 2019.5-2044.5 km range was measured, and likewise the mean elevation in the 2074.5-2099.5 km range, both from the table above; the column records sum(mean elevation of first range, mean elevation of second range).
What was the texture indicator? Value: 9.26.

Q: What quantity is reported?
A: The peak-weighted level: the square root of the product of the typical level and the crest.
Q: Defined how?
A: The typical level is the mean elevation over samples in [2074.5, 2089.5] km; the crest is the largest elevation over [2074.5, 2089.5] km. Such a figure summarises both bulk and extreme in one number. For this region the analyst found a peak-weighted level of 4.43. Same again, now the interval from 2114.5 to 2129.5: 4.12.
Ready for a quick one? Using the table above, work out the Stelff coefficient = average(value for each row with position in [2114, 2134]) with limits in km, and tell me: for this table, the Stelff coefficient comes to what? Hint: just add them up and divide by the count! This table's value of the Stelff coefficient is 4.11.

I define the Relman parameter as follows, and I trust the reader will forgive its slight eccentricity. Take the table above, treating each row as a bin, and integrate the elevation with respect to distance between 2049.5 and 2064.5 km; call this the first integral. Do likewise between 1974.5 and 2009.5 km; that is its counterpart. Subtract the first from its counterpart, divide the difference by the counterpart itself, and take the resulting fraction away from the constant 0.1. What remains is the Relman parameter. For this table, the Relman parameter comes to -0.45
